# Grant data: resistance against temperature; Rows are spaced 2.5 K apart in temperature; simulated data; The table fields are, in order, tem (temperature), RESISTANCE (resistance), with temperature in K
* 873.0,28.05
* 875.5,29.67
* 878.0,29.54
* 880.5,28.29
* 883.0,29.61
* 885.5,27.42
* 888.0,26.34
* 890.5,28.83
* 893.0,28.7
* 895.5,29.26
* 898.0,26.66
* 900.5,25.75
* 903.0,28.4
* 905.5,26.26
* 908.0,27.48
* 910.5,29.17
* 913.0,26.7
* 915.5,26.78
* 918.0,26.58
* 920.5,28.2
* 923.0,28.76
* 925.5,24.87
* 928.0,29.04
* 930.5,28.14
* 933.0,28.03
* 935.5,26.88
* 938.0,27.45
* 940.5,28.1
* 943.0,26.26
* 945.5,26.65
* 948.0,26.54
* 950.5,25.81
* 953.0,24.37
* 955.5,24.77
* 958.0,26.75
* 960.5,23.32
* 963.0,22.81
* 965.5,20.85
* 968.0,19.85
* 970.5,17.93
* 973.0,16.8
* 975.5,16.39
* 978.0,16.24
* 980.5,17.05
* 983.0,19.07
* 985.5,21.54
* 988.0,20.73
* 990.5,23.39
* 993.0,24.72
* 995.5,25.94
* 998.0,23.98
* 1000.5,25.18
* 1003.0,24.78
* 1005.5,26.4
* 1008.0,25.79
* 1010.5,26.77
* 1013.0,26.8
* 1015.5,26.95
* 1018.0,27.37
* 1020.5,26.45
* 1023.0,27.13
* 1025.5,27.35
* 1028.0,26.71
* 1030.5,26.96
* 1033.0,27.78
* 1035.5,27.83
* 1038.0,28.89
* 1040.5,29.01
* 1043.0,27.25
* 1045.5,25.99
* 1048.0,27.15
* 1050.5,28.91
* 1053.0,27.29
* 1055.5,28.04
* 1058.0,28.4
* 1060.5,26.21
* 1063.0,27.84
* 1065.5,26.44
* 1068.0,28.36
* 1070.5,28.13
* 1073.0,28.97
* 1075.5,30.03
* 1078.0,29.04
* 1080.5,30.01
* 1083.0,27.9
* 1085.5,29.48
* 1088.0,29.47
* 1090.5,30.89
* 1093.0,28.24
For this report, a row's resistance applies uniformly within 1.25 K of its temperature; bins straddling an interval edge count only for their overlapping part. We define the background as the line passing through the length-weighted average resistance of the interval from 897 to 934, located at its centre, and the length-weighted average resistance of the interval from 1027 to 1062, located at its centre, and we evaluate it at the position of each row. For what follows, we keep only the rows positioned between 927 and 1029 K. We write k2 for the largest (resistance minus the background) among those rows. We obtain 1.6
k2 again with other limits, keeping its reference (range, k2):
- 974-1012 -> -0.8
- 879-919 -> 2.3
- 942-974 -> -0.7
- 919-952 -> 1.6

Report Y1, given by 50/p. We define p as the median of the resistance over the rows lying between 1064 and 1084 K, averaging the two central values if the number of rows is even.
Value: 1.74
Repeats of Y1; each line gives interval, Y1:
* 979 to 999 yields 2.23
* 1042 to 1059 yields 1.83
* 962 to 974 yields 2.52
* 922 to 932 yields 1.76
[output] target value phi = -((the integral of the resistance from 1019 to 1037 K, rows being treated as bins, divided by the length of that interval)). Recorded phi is -27.2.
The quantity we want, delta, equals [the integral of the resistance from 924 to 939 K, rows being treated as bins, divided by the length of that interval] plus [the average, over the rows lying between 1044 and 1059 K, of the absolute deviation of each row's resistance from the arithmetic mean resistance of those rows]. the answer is 28.2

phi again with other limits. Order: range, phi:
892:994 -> -24.7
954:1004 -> -21.6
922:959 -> -26.8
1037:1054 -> -27.8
